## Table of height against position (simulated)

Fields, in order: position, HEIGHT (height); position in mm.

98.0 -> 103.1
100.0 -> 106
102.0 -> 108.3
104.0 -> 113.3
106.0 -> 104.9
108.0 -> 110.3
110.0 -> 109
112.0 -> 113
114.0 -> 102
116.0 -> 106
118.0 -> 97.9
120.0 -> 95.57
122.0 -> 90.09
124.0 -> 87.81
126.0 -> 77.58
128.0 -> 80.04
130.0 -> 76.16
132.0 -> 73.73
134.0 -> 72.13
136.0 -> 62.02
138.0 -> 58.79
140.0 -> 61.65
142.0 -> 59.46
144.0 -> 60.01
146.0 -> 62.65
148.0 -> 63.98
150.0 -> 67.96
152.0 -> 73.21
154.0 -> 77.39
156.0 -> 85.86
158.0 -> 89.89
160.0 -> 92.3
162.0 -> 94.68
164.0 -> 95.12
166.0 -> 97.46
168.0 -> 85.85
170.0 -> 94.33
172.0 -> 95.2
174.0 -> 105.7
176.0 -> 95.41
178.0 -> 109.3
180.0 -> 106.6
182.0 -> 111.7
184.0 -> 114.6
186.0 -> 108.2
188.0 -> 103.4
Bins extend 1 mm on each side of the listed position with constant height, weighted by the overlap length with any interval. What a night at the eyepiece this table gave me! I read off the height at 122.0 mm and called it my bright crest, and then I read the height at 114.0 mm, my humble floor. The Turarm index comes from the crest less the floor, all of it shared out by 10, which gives -1.2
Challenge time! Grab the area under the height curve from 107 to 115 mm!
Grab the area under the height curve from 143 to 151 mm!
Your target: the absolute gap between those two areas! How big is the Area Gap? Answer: 359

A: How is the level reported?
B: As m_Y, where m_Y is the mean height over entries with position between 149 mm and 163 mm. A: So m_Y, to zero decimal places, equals 83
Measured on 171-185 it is 106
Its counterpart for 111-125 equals 99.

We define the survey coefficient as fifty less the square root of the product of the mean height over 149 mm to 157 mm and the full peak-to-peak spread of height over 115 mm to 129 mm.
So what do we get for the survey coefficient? 3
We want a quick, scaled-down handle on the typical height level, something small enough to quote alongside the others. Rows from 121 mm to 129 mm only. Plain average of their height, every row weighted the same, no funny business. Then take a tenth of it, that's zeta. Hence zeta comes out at 8.4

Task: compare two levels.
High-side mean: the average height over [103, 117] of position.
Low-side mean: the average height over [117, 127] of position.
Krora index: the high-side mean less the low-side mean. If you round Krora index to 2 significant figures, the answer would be 19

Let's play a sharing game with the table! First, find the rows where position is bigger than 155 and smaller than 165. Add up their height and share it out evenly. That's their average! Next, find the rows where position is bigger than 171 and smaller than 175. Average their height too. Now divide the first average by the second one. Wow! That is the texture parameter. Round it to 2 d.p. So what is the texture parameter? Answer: 0.91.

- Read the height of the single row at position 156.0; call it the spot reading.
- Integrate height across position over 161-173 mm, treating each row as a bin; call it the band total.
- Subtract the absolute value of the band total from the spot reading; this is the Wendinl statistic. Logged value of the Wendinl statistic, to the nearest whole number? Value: -1039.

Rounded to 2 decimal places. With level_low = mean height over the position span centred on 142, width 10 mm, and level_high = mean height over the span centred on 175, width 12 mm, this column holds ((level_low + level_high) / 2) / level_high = 0.80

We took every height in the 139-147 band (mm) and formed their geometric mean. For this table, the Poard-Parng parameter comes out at 61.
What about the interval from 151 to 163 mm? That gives 85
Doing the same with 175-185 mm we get 107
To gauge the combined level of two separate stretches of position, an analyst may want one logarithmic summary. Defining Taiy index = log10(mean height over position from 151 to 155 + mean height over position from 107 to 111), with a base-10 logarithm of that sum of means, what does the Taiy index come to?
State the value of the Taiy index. 2.27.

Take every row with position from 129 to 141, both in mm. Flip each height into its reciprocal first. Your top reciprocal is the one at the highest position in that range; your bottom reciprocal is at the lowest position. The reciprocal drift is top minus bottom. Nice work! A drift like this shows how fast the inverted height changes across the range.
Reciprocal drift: 0.0031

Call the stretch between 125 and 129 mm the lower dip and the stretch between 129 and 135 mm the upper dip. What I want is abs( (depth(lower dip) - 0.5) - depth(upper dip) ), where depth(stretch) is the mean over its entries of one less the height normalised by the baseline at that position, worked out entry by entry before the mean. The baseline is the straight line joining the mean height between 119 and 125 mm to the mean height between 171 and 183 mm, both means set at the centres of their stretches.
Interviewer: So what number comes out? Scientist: 0.6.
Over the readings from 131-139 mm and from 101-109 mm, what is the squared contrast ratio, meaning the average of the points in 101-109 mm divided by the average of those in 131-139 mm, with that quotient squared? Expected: 2.7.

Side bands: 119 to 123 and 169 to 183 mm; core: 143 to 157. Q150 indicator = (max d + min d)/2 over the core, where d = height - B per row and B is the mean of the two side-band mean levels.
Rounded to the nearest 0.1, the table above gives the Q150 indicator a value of -24.8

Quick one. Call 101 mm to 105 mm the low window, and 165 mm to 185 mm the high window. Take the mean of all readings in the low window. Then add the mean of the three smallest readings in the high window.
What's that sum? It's 203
